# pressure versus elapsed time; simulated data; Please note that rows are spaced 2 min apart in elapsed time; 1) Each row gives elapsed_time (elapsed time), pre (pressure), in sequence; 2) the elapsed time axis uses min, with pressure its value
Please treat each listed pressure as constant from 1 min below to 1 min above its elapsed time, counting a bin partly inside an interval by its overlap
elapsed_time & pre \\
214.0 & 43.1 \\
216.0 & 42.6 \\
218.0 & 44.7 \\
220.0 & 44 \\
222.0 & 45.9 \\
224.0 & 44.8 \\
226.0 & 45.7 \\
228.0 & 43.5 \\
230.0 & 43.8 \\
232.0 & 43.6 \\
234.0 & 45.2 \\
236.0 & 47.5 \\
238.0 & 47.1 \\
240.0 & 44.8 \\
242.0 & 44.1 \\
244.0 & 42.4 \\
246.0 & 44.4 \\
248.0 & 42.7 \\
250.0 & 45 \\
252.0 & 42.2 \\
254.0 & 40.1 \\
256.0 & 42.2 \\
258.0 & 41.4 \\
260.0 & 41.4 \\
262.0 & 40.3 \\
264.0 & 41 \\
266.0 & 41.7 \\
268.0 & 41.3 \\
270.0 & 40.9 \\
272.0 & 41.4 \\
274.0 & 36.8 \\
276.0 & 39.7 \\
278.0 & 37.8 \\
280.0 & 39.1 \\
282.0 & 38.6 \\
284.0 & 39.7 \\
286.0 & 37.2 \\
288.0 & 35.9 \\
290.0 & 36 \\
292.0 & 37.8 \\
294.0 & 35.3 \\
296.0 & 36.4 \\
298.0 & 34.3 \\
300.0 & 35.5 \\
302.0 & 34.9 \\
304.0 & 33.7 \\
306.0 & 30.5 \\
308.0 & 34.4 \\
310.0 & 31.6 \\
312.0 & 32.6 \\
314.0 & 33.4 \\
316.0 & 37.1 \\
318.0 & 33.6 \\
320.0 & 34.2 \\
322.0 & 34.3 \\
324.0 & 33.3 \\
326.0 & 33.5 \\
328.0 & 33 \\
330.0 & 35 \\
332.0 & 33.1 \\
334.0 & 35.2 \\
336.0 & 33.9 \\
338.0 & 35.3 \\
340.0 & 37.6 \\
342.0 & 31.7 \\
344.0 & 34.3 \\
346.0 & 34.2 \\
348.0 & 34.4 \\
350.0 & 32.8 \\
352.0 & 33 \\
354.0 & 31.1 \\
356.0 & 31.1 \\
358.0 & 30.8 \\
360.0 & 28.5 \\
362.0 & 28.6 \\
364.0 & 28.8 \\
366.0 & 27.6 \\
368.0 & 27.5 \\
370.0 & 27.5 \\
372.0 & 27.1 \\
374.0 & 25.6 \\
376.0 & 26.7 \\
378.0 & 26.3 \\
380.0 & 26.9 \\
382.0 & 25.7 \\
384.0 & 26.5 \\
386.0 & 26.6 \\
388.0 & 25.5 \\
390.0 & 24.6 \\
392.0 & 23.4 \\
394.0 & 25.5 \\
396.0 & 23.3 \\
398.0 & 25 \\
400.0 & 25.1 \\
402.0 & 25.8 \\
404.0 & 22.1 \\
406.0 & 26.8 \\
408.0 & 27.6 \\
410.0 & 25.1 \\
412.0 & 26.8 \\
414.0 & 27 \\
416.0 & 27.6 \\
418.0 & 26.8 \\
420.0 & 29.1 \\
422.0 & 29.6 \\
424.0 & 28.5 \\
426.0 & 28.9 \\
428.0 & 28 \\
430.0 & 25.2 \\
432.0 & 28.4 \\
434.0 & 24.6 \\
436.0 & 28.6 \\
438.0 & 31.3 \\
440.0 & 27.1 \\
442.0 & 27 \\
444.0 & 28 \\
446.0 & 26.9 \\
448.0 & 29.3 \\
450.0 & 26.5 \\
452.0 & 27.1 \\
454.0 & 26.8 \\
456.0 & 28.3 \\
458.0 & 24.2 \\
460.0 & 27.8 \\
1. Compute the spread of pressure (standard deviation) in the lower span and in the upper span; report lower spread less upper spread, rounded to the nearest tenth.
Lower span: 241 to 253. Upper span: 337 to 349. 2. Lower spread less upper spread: -0.7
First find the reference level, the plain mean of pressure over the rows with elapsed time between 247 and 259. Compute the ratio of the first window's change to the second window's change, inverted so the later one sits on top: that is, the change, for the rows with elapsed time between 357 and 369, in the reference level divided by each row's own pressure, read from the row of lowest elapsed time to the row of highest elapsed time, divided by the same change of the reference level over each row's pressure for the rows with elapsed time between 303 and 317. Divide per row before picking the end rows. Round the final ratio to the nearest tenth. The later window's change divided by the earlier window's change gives -1.4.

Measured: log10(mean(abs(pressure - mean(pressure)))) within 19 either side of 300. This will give 0.27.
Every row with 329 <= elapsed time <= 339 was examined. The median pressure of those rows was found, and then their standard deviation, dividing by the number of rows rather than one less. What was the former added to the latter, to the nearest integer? 36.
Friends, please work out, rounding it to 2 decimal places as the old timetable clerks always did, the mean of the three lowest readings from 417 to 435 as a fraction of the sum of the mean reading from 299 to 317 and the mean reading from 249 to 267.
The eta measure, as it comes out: 0.34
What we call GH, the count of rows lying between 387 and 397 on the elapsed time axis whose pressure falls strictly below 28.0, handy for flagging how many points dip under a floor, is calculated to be 5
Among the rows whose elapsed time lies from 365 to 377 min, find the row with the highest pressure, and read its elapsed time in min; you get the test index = 366.0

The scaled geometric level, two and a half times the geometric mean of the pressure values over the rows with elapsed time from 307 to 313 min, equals 82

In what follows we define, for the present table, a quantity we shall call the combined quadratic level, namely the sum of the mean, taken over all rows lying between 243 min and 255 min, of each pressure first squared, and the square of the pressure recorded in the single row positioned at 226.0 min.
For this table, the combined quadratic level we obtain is 3923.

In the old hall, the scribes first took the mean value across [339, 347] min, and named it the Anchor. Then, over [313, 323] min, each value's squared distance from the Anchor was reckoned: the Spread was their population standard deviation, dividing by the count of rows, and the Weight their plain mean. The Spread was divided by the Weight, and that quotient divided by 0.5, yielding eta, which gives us 3.0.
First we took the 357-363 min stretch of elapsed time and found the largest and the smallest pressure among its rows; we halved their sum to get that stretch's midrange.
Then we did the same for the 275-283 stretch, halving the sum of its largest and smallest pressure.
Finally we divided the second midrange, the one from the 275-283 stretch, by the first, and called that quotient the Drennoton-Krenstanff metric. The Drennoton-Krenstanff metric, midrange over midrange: 1.31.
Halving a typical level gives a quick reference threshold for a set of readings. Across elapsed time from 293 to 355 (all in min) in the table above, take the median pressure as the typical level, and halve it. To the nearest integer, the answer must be 17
